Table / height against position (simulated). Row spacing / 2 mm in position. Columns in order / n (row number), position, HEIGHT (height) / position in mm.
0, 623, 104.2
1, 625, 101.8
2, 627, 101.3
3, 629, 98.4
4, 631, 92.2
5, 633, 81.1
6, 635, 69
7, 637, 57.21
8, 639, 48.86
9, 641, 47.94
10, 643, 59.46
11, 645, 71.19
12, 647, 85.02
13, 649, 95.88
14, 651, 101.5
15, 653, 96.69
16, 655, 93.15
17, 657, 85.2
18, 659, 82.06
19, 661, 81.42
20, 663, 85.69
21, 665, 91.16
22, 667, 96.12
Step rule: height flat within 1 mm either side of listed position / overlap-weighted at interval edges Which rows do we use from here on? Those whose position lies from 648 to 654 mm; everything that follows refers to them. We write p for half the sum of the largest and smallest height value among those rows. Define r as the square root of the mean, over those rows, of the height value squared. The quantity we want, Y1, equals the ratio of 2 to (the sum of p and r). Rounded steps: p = 99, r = 98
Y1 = 0.010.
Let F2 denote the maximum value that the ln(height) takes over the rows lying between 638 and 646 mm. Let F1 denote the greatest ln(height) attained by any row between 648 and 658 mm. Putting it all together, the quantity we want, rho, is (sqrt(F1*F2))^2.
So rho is 19.71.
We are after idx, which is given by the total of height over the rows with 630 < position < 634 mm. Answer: 173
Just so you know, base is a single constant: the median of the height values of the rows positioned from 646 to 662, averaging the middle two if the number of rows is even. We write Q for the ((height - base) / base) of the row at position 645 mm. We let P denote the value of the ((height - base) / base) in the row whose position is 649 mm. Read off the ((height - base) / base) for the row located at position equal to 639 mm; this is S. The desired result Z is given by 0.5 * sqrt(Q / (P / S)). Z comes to 0.55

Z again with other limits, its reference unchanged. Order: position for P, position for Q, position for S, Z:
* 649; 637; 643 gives 0.63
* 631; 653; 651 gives 0.29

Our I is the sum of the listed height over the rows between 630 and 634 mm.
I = 173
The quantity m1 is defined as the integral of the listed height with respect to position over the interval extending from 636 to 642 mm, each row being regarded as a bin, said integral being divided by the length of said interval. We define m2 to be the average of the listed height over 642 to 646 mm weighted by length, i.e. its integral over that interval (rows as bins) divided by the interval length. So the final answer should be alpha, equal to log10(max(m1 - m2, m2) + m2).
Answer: 2.12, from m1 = 51.3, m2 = 65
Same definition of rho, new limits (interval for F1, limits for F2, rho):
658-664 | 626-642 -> 20.55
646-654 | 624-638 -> 21.36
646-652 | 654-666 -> 20.95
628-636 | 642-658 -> 21.20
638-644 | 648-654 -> 18.87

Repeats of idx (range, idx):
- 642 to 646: 131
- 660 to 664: 167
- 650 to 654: 198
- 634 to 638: 126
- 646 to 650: 181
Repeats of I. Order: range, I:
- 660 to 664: 167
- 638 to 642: 97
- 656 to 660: 167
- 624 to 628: 203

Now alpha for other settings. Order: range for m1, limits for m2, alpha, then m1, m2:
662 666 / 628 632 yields 2.28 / 88.4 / 95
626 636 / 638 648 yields 2.10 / 88.4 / 62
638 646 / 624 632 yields 2.29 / 56.9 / 98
